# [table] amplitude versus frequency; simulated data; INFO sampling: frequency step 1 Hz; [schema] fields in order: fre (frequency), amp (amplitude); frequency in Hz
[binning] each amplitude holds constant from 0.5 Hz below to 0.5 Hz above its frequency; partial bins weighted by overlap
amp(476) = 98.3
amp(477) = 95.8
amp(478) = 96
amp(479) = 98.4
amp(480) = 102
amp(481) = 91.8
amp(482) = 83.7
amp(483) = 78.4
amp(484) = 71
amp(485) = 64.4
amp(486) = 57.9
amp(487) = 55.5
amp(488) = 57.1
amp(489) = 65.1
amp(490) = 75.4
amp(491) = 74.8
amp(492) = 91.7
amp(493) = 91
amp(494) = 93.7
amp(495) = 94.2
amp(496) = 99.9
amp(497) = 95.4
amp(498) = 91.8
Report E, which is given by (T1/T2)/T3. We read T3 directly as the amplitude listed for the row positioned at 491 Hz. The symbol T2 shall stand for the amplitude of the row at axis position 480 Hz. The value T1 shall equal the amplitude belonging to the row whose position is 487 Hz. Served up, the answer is 0.0073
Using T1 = 55.5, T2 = 102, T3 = 74.8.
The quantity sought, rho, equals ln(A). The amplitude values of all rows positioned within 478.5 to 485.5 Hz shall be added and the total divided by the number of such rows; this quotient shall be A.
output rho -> 4.4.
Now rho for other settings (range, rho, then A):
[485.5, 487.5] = 4.0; 57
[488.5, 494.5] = 4.4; 82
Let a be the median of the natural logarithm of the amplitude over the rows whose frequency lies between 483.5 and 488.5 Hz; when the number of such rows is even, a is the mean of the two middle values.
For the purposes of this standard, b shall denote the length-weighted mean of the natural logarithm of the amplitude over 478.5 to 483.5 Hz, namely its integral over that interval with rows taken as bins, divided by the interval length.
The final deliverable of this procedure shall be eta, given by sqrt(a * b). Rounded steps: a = 4.06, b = 4.50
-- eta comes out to 4.28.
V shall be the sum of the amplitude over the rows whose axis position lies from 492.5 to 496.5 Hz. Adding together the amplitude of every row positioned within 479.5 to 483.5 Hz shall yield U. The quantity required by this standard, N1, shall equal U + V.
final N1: 735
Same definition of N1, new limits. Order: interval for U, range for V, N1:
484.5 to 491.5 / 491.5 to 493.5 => 633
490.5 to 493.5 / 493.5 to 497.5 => 641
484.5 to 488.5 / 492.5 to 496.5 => 614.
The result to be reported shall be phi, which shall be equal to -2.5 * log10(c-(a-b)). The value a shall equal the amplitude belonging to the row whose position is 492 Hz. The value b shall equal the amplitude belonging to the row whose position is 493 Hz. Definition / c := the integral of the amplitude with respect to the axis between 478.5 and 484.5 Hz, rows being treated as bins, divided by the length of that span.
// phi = -4.85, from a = 91.7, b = 91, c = 88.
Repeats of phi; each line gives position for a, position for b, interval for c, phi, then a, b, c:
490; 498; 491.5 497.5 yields -5.11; 75.4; 91.8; 94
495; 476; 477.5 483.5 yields -4.95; 94.2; 98.3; 92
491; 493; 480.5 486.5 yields -4.89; 74.8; 91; 75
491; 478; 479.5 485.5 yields -5.03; 74.8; 96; 82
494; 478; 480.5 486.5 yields -4.71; 93.7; 96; 75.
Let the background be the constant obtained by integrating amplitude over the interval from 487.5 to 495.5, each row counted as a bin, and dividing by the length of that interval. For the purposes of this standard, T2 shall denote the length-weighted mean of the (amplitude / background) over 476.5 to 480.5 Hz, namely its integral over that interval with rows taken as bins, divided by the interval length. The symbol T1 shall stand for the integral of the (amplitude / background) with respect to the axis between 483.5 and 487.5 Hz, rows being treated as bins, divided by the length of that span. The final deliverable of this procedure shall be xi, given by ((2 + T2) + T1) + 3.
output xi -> 6.99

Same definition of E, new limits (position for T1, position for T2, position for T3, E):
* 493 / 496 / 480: 0.0089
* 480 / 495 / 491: 0.0145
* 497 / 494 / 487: 0.0183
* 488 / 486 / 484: 0.0139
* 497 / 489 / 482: 0.0175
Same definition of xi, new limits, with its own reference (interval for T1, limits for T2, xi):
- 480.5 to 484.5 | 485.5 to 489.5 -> 6.74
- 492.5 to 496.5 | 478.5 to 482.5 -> 7.35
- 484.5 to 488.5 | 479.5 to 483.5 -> 6.84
